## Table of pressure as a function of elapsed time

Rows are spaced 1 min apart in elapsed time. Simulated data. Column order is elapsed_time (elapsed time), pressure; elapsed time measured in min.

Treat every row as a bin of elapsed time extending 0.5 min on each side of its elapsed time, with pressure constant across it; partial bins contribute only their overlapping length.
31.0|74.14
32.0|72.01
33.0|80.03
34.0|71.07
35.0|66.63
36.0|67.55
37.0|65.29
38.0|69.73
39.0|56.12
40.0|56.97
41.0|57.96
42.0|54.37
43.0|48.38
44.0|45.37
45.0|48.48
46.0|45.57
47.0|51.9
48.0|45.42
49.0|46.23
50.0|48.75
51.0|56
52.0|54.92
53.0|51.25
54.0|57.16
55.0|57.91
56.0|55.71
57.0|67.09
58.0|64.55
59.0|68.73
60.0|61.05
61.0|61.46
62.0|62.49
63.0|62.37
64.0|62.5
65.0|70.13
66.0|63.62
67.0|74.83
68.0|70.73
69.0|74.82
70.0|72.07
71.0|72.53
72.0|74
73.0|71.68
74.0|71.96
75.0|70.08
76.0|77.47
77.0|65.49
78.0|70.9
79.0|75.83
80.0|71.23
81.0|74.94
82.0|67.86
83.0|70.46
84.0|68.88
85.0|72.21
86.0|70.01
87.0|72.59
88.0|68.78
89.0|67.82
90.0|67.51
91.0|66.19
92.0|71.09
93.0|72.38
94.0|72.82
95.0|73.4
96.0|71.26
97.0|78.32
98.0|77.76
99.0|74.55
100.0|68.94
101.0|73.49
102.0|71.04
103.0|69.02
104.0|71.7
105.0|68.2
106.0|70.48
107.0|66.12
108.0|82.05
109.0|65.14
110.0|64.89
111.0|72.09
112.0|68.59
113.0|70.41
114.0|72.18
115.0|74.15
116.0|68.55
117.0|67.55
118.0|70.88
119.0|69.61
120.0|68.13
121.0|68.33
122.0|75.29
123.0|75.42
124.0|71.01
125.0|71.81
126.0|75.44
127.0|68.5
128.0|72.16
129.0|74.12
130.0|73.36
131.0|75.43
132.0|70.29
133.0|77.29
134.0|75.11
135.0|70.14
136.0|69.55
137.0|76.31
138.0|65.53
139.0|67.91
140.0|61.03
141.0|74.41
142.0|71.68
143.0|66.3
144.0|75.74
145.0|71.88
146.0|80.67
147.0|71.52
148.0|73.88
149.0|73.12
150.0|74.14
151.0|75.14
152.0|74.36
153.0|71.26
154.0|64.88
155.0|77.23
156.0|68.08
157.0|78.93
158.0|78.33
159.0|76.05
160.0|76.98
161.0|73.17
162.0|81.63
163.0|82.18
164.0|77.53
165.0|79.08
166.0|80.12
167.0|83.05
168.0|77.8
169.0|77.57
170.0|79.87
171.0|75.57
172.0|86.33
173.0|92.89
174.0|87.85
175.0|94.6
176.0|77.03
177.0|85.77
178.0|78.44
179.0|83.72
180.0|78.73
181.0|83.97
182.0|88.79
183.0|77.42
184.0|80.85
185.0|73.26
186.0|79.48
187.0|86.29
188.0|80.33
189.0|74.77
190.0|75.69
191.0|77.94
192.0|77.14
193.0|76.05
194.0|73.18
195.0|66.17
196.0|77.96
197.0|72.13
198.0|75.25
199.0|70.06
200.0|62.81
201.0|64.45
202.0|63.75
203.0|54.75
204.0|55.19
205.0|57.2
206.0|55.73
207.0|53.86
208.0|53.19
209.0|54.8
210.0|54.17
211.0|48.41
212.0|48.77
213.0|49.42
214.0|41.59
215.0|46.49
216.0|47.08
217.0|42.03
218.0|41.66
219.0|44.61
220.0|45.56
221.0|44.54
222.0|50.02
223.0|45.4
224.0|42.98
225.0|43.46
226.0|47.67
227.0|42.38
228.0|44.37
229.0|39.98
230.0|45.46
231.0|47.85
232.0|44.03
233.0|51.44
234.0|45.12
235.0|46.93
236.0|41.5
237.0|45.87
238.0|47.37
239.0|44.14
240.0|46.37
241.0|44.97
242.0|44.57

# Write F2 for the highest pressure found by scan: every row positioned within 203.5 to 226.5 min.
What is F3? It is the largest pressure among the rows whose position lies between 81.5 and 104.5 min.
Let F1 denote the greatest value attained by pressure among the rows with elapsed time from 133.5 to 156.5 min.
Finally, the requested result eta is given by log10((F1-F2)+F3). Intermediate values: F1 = 80.67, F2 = 57.2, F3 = 78.32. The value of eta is 2.01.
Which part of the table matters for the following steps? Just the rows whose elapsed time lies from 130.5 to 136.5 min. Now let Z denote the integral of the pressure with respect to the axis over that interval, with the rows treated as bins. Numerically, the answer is 438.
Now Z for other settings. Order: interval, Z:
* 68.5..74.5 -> 437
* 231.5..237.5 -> 275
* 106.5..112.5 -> 419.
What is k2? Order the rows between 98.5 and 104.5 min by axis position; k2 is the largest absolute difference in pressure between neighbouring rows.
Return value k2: 5.61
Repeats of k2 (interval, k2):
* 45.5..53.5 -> 7.25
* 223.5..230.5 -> 5.48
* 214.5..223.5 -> 5.48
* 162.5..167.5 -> 4.65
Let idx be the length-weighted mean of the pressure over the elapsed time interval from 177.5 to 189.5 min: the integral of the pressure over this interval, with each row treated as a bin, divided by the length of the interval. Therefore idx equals 81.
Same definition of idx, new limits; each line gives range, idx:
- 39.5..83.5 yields 63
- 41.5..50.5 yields 48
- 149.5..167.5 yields 76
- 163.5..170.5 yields 79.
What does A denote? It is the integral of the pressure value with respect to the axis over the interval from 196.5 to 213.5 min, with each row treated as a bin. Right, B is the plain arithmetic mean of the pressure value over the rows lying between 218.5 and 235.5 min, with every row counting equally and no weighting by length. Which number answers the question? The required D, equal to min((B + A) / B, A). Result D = 23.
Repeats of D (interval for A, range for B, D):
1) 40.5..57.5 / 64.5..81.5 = 13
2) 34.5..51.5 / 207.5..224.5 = 21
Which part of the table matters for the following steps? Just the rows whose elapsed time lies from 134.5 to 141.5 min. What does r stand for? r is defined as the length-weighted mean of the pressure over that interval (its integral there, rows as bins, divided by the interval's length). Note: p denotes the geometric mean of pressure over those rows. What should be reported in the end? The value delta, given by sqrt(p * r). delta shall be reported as 69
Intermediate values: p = 69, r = 69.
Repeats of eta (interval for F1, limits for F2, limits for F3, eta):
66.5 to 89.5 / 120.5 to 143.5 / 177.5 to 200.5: 1.95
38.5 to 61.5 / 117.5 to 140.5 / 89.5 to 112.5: 1.87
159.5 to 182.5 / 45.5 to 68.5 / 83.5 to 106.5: 1.99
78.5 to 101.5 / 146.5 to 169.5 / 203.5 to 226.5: 1.72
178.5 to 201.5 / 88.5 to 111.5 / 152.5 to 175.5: 2.01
